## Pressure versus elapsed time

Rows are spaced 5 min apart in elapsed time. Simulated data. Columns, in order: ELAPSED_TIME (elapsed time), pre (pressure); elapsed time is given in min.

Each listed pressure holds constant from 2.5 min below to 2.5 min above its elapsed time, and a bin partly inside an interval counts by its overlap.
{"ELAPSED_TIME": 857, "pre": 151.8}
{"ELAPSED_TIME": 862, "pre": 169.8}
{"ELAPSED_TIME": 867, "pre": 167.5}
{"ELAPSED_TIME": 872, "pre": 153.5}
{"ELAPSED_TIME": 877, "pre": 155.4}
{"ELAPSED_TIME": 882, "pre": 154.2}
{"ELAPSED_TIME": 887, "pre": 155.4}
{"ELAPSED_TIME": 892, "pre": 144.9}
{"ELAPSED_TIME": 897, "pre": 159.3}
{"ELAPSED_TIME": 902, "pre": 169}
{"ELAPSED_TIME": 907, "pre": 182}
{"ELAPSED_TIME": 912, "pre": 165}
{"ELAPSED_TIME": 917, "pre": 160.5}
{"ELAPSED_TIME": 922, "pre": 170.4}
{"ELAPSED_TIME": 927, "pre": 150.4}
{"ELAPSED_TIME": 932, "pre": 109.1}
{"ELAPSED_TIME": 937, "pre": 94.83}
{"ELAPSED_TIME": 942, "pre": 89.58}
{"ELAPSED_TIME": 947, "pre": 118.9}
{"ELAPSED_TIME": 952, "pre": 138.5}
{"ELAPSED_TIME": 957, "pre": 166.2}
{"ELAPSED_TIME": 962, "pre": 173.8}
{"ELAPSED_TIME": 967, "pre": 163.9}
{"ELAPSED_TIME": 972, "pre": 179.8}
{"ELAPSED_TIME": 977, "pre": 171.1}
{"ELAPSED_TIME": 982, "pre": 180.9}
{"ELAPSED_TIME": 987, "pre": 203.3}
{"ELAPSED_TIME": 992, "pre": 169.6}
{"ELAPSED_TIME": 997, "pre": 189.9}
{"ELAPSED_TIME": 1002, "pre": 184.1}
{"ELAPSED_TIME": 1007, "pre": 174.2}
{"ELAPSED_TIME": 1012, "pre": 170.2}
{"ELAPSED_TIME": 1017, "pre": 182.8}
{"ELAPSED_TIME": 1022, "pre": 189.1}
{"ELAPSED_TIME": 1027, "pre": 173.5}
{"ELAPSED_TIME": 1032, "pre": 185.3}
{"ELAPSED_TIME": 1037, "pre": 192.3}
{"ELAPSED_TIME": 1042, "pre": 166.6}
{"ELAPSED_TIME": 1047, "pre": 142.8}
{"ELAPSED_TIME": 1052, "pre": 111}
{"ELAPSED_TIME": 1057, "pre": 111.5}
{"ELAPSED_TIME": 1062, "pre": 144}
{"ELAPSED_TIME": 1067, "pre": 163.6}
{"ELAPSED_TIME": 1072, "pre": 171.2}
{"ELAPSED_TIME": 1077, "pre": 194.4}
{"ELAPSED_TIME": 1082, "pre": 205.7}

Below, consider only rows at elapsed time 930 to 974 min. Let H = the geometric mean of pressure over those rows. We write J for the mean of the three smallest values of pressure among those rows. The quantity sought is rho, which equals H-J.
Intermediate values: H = 133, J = 98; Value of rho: 35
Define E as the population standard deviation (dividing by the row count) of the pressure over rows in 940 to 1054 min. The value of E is 27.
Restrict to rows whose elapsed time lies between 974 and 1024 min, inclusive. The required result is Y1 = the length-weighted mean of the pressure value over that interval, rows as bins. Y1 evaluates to 181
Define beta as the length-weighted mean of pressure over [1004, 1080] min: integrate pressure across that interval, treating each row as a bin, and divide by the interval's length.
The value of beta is 165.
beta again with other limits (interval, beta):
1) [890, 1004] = 158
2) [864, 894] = 156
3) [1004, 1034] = 179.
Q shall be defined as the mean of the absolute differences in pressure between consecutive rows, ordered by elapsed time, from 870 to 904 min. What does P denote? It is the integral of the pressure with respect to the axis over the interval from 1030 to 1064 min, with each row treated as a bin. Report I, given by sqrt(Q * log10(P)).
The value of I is 4.9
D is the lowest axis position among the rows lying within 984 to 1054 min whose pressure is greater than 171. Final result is 987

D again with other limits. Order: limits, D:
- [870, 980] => 907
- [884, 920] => 907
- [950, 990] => 962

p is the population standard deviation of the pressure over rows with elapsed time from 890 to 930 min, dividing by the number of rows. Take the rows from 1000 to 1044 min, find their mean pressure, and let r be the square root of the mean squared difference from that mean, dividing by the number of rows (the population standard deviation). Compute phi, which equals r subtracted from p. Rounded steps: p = 11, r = 8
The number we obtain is 3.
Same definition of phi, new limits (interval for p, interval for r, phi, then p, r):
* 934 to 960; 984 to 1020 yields 17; 28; 11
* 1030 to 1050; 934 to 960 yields -9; 19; 28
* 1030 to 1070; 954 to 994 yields 17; 29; 12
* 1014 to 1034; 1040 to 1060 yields -18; 6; 23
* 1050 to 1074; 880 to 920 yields 15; 25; 10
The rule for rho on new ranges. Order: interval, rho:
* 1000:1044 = 9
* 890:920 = 8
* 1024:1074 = 32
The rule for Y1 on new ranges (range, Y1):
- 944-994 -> 166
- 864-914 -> 161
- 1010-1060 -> 162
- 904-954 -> 138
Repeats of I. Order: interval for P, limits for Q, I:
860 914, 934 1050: 7.7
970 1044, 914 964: 9.0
